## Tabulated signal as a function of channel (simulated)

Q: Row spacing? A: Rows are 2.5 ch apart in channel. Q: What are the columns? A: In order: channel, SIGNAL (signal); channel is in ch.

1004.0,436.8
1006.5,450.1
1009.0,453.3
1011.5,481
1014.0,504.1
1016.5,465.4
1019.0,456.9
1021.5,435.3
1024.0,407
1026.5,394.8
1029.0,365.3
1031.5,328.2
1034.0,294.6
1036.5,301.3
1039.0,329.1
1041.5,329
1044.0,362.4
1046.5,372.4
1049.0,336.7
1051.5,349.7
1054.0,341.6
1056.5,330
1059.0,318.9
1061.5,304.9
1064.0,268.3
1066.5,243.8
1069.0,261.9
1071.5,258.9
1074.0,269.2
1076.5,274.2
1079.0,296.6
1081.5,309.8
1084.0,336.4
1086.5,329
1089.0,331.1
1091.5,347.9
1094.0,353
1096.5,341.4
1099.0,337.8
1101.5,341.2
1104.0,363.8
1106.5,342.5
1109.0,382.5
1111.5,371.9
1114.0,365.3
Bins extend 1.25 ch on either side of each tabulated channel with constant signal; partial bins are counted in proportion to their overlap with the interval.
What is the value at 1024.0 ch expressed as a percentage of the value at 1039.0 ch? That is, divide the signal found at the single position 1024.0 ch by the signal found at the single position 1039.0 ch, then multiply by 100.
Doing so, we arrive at 124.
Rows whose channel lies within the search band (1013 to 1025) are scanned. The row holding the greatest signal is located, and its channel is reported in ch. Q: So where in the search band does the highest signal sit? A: 1014.0 ch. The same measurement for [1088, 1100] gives 1094.0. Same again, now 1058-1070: 1059.0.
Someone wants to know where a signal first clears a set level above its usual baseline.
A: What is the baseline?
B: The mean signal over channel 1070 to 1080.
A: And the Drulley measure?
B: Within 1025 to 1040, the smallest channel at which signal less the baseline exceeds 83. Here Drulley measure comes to 1026.5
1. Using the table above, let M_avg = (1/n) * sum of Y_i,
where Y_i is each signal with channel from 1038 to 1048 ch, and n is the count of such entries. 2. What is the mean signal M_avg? 348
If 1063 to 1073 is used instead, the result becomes 258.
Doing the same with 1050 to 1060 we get 335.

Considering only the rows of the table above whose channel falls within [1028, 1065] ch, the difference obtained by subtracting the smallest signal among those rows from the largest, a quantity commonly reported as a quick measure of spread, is 104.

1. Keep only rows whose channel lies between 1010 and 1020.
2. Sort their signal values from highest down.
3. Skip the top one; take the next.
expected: 481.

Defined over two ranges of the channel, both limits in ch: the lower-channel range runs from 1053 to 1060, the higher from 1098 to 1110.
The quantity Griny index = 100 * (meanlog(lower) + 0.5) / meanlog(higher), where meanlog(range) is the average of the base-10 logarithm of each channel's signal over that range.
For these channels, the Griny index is 118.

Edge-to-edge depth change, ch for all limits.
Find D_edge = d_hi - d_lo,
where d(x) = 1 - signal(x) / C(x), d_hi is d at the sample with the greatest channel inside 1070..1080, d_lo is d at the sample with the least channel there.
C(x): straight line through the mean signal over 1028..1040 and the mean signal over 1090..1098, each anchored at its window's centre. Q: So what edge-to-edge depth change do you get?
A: -0.10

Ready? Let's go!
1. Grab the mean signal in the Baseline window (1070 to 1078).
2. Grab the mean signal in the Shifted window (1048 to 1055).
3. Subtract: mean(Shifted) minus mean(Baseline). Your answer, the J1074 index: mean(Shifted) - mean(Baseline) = 75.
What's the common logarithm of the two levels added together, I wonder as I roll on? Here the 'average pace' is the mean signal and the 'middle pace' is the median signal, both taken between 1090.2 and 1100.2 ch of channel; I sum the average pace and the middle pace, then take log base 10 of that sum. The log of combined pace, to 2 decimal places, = 2.84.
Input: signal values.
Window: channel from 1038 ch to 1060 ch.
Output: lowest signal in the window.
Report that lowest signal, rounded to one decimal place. 318.9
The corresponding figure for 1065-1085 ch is 243.8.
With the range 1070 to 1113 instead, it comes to 258.9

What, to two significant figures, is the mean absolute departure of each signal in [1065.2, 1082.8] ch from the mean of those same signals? 17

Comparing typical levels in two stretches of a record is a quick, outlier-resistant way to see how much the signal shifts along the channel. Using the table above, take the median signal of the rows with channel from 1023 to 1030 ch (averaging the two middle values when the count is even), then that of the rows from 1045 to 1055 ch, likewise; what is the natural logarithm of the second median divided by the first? -0.13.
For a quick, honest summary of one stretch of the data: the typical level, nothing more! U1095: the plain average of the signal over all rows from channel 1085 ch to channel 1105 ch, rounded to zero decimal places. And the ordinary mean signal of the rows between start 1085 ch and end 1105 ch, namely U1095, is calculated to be 343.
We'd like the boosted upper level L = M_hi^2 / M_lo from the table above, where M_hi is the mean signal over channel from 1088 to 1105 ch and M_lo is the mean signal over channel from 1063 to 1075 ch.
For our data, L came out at 458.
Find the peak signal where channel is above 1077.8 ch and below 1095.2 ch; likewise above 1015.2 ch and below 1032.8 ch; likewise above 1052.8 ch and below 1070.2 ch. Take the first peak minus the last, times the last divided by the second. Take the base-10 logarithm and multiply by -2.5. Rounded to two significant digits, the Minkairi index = -2.3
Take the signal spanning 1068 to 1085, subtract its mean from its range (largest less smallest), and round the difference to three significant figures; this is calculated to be -209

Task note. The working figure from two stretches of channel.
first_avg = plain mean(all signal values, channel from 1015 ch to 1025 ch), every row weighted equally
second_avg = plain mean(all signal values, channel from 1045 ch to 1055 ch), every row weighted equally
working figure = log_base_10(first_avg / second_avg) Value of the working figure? 0.10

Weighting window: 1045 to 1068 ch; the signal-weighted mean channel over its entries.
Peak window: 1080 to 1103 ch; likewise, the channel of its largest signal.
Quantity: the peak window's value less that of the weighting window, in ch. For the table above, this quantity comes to 38.2 ch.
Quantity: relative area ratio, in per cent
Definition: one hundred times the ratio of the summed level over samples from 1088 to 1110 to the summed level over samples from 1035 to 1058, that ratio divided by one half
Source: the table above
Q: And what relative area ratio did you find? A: 206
